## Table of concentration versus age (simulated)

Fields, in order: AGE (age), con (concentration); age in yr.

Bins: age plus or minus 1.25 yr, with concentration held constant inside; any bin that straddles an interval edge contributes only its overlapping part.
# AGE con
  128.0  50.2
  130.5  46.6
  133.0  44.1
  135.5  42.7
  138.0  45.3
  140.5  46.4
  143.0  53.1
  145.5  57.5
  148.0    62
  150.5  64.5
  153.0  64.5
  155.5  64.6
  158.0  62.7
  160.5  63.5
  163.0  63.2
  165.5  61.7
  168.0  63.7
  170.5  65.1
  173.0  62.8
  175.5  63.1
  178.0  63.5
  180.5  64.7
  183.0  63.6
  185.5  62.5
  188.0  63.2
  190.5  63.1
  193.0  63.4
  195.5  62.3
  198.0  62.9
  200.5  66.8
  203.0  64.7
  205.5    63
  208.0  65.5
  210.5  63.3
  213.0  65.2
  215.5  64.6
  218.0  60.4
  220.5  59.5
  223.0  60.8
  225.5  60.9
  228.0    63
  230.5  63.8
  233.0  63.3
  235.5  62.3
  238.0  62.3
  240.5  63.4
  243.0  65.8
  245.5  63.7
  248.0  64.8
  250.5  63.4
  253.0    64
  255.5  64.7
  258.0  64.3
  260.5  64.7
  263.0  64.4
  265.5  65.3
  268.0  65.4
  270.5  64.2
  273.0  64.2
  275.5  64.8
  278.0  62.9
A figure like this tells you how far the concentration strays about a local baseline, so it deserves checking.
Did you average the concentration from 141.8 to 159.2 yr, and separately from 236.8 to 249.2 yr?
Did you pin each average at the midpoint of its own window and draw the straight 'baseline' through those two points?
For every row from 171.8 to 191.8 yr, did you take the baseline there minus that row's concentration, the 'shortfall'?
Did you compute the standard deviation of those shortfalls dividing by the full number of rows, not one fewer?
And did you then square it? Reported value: 0.4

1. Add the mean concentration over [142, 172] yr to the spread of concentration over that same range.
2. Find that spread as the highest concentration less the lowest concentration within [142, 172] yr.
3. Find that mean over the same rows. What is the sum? 74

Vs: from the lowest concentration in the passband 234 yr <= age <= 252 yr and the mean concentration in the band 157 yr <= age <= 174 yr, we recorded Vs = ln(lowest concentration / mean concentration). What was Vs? -0.015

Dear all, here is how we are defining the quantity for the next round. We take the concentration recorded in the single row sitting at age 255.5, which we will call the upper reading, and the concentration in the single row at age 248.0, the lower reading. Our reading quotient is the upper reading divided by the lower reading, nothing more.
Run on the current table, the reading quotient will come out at 1.00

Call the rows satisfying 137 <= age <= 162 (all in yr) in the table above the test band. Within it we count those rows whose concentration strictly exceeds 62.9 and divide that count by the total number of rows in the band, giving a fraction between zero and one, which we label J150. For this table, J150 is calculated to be 0.40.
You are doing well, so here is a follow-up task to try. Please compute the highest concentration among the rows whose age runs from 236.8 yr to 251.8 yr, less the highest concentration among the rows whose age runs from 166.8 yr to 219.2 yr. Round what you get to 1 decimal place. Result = -1.0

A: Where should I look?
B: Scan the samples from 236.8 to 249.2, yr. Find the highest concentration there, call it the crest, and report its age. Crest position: 243.0 yr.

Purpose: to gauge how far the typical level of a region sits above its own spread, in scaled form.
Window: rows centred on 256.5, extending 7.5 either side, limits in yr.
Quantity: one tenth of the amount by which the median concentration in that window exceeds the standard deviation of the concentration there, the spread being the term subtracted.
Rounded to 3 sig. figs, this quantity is 6.39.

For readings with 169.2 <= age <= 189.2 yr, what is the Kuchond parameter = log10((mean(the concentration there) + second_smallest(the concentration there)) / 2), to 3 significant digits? 1.80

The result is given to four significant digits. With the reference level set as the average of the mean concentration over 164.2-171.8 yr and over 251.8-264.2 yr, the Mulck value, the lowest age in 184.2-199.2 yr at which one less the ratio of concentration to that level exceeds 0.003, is 185.5 yr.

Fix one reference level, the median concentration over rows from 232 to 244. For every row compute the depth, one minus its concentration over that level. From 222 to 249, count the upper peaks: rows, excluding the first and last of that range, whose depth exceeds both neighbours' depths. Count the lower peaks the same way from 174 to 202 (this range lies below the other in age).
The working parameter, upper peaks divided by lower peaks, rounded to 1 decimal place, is 0.3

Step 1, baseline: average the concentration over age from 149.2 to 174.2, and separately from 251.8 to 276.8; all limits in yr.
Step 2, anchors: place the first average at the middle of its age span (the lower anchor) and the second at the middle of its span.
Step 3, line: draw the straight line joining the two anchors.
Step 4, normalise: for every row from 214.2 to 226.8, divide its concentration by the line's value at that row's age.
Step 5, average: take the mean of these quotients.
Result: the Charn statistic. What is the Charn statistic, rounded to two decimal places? 0.95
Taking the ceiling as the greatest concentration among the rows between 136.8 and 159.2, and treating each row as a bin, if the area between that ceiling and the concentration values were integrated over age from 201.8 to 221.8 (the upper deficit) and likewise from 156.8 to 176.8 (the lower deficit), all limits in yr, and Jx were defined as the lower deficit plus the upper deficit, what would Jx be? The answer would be 54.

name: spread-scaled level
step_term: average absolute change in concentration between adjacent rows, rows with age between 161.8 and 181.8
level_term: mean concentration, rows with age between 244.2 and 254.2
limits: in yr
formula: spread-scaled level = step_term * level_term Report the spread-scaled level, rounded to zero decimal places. 83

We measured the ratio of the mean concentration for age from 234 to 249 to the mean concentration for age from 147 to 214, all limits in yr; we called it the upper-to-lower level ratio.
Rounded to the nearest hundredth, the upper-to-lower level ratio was 1.00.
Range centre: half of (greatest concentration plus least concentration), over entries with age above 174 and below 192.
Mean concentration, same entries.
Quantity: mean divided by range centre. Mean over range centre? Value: 1.00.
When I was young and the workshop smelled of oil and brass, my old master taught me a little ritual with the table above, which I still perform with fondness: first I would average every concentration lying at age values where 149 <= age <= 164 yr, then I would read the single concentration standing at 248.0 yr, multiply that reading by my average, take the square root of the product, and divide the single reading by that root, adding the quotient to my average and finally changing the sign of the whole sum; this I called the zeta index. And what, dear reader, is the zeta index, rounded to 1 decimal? -64.8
